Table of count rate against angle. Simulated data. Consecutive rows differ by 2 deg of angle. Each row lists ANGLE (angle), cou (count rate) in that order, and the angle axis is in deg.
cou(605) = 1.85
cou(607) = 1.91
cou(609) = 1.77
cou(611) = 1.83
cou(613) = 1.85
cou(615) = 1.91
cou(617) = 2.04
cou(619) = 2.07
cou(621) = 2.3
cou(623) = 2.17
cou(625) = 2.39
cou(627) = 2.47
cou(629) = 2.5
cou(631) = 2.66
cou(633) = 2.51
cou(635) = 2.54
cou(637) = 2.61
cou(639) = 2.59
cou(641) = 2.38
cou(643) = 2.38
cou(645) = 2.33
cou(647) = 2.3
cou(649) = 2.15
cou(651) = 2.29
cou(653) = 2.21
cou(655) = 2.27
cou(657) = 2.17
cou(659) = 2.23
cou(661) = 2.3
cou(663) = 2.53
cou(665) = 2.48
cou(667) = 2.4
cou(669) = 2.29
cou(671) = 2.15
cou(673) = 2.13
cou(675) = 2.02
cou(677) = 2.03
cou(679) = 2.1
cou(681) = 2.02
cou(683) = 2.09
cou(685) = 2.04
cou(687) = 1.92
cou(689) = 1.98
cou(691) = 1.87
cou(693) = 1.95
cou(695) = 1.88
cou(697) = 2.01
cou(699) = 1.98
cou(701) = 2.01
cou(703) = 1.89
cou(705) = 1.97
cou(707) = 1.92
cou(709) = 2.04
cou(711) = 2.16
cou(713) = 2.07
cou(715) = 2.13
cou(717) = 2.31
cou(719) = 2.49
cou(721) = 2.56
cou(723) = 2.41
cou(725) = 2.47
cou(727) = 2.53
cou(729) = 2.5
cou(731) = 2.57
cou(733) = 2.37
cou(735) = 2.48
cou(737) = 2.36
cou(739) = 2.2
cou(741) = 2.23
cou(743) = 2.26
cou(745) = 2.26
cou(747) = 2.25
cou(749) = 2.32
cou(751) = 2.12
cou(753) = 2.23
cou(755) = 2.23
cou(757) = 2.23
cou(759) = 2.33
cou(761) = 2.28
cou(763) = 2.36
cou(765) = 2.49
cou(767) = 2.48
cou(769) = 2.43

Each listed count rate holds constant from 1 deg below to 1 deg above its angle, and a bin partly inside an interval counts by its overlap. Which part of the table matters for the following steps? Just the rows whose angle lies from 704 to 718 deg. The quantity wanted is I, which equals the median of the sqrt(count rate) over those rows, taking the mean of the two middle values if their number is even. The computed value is 1.44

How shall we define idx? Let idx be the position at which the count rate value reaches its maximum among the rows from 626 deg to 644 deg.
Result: 631 deg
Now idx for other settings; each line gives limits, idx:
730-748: 731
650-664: 663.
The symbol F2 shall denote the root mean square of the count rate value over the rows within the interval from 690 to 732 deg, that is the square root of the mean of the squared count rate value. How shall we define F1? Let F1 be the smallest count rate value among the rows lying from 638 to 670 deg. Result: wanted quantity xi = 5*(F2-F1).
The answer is 0.2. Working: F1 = 2.15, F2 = 2.19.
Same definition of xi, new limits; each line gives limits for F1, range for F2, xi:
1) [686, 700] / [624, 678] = 2.4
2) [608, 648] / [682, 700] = 1.0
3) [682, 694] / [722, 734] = 3.0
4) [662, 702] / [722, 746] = 2.6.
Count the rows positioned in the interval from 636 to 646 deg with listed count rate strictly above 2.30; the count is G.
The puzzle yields 5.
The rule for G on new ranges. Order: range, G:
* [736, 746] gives 1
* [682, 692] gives 0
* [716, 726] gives 5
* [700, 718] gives 1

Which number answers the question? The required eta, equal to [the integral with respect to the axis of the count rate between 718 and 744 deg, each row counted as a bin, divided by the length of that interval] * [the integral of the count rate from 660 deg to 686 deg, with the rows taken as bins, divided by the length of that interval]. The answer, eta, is 5.3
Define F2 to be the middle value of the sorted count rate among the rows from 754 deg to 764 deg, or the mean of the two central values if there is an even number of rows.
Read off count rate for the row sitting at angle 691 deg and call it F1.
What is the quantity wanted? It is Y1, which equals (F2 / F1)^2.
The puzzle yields 1.49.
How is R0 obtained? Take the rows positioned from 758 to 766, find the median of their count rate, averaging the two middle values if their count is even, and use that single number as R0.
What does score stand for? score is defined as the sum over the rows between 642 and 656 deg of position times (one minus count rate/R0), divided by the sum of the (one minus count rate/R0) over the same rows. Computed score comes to 651.4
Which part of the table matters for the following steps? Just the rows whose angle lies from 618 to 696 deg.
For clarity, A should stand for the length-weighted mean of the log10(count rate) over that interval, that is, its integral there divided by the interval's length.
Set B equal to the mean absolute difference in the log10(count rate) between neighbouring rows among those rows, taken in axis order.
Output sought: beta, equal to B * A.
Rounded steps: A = 0.350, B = 0.0179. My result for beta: 0.0063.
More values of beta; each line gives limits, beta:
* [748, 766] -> 0.0057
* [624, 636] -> 0.0061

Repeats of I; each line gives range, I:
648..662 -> 1.49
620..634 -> 1.57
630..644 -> 1.59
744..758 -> 1.49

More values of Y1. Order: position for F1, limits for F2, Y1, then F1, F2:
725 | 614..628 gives 0.77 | 2.47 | 2.17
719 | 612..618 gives 0.59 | 2.49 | 1.91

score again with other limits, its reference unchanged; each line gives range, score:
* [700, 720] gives 706.5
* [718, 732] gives 725.4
